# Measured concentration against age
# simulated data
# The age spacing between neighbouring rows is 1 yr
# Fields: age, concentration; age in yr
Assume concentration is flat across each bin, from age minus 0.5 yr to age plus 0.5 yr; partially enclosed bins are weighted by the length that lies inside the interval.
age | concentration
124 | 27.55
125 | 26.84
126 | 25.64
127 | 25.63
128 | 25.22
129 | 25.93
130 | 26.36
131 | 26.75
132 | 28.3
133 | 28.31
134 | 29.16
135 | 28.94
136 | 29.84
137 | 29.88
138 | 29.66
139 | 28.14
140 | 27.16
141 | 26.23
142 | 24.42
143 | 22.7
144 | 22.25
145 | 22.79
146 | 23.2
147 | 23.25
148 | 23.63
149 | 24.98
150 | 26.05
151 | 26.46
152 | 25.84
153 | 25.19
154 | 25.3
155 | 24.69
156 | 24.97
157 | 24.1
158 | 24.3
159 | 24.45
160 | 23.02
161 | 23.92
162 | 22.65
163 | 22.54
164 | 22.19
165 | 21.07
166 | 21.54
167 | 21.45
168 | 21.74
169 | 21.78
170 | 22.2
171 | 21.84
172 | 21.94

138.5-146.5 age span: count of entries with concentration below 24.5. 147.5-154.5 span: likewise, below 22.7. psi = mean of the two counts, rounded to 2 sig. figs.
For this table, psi 2.5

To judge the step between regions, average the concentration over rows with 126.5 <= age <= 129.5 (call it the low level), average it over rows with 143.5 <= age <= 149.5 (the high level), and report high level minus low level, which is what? -2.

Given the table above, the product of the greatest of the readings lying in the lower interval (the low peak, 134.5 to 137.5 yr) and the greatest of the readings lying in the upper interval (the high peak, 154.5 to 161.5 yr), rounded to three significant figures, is 746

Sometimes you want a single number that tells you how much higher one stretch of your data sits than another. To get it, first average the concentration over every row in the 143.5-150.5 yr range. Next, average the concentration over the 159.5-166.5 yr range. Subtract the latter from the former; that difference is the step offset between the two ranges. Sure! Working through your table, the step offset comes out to 1.3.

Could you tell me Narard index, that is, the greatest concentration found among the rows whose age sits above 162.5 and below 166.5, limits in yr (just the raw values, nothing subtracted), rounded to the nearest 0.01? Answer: 22.54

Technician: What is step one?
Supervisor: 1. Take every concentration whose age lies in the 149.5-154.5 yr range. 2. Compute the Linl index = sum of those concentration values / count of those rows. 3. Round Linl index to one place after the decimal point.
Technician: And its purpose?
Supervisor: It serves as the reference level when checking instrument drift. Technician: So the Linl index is 25.8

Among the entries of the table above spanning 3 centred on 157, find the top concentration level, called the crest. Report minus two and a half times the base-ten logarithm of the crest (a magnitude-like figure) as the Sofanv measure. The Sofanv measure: -3.49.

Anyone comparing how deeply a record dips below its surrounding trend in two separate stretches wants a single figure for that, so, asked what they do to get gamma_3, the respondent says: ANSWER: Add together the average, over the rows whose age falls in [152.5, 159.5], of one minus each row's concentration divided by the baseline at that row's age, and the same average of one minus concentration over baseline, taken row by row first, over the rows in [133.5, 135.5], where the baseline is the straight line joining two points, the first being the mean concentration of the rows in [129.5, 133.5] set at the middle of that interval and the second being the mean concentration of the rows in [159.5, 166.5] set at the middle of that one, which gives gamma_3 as -0.13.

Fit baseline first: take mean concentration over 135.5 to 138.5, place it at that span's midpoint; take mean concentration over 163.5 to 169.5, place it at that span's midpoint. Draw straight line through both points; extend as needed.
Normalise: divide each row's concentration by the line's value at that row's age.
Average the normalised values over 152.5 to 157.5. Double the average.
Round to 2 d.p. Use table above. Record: 2.00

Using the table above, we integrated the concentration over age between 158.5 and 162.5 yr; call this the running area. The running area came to 94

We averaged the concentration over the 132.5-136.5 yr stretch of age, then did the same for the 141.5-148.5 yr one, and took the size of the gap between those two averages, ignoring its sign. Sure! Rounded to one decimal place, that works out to 5.9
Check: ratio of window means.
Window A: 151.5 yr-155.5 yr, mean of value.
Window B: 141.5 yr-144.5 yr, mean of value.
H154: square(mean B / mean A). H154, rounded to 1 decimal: 0.8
